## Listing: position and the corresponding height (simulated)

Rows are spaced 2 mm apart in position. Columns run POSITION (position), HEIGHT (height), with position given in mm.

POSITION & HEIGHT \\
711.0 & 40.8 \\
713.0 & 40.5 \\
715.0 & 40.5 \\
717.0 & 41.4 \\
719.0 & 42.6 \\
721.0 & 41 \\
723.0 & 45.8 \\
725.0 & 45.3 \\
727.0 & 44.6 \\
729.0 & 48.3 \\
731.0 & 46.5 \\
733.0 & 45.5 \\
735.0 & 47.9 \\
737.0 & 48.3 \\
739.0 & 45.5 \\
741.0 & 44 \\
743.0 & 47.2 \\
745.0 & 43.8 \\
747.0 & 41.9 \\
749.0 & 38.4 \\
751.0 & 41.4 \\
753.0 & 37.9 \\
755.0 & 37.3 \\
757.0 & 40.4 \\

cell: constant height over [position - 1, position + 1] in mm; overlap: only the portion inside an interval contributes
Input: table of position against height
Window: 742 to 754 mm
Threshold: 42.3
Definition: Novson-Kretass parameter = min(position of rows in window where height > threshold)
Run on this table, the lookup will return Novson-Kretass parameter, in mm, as 743.0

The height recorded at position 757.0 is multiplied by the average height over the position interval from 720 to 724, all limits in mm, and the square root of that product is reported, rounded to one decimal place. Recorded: 41.9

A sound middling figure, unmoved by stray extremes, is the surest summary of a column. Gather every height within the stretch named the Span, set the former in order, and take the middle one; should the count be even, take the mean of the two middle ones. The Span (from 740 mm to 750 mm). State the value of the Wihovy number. 43.8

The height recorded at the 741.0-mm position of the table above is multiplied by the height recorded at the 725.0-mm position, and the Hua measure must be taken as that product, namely 1993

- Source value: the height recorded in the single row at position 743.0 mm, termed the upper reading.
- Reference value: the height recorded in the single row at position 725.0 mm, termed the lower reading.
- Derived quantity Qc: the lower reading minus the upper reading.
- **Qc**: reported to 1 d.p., -1.9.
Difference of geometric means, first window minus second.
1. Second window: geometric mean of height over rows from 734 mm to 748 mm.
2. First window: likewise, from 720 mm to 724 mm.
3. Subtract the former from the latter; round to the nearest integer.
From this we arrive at -2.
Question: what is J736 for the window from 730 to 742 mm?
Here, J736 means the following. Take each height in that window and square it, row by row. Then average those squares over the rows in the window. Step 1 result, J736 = 2144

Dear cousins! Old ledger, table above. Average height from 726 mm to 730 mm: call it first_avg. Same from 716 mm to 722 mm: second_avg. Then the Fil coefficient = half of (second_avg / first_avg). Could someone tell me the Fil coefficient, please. 0.449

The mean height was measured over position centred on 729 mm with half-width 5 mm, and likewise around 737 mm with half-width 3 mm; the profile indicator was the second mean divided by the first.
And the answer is 1.03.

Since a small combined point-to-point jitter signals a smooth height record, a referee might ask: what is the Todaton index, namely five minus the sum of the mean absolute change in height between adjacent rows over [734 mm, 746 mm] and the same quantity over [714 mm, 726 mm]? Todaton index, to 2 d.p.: 0.94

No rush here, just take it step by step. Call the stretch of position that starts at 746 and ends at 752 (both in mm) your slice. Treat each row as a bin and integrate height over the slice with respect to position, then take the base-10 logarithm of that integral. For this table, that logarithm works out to 2.39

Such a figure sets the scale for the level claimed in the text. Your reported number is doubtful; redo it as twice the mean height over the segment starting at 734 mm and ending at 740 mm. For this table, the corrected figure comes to 94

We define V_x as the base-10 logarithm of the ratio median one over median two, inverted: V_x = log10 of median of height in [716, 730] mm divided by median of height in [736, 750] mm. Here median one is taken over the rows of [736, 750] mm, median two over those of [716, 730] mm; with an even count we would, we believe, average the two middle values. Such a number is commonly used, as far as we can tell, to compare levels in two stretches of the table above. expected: 0.01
